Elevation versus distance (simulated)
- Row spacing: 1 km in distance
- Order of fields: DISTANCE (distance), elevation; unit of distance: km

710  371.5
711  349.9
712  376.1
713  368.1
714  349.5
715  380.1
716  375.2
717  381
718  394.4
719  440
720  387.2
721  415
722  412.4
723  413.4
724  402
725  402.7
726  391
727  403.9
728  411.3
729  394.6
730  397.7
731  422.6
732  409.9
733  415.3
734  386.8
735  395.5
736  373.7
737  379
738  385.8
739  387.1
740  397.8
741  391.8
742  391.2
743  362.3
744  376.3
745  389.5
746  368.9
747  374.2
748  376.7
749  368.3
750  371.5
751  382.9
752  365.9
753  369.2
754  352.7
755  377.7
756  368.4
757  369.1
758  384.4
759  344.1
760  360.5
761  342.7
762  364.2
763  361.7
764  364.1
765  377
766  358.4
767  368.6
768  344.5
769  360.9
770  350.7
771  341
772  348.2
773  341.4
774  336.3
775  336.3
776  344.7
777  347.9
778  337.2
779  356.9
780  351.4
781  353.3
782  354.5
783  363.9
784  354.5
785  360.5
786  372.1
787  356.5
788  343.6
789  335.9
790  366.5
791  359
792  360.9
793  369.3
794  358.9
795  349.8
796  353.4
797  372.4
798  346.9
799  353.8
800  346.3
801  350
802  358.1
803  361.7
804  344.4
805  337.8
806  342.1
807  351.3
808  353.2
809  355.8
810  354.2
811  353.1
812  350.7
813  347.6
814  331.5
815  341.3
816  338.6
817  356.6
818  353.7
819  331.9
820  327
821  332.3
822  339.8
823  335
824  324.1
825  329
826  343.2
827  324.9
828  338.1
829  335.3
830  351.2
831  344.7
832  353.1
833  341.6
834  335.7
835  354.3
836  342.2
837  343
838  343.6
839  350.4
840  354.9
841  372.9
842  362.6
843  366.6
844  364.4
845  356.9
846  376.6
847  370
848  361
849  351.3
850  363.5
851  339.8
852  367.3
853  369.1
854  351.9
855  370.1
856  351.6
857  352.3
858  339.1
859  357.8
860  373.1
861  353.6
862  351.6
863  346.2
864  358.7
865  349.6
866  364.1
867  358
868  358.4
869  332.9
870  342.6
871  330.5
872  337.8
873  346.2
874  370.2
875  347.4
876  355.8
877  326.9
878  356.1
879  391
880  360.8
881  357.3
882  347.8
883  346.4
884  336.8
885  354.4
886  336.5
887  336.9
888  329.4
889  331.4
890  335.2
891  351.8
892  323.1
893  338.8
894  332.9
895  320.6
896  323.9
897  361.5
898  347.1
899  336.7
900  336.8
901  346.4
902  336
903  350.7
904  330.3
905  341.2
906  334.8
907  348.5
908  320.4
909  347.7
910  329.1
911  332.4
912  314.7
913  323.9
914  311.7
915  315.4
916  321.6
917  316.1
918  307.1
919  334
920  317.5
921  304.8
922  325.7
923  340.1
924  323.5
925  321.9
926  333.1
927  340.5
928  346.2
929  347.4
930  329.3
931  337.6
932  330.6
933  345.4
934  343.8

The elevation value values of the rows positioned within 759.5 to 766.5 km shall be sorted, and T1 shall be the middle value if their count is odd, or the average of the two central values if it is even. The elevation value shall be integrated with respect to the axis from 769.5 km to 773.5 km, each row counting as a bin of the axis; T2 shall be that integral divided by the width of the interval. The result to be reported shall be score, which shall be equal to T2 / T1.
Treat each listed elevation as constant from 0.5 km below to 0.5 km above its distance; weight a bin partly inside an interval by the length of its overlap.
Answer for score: 0.95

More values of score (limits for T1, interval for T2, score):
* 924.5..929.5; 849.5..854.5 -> 1.05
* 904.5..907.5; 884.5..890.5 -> 0.99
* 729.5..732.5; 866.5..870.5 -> 0.85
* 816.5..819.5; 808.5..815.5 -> 0.98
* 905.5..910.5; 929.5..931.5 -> 1.00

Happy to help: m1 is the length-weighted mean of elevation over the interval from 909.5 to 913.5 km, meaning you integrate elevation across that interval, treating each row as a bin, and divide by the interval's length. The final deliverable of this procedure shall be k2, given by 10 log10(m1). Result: 25.1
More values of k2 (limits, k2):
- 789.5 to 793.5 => 25.6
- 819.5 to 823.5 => 25.2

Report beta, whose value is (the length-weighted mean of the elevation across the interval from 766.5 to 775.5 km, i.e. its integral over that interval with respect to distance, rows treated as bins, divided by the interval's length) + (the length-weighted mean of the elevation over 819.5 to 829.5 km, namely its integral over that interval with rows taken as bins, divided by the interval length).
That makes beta 680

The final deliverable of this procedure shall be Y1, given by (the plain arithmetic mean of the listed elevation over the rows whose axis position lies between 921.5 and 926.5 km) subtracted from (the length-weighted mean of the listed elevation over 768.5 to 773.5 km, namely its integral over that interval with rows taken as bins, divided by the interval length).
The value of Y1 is 20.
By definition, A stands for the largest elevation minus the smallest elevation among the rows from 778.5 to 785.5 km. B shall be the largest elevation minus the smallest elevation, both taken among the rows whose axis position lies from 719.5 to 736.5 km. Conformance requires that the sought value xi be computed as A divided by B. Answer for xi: 0.26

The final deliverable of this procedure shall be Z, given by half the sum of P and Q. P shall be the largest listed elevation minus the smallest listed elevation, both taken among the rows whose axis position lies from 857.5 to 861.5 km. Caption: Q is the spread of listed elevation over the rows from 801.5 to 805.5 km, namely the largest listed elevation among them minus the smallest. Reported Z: 29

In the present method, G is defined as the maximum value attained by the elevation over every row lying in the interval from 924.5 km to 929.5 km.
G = 347.4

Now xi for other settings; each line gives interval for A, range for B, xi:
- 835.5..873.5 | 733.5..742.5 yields 1.91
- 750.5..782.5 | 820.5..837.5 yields 1.59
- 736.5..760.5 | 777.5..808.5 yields 1.47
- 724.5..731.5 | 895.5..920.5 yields 0.58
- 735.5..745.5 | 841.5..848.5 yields 1.80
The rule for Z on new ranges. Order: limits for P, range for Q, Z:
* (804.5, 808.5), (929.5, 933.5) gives 16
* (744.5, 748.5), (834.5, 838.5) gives 16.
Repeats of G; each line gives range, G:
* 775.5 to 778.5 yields 347.9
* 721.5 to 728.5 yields 413.4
